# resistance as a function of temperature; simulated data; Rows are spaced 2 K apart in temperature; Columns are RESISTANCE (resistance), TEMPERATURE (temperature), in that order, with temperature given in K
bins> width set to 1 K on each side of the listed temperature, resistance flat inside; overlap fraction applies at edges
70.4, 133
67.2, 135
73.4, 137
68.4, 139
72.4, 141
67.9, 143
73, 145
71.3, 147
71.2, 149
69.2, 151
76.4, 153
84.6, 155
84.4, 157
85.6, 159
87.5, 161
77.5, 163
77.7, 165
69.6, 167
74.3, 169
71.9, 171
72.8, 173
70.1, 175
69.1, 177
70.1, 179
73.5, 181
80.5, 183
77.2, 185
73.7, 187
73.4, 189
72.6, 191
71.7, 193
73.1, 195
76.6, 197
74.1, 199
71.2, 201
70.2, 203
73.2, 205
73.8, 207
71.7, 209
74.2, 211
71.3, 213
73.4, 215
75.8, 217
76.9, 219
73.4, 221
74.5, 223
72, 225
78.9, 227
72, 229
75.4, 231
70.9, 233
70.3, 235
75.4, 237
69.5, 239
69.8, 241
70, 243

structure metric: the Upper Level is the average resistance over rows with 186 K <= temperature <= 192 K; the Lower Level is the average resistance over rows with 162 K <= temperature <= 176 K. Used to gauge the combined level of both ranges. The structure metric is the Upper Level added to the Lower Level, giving 147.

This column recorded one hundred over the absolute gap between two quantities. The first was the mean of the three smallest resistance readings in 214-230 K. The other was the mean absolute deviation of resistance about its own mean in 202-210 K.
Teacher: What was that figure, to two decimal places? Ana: 1.40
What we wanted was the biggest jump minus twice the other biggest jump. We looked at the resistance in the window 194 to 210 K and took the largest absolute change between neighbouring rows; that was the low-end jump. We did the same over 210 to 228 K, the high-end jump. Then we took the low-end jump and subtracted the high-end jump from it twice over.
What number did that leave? -10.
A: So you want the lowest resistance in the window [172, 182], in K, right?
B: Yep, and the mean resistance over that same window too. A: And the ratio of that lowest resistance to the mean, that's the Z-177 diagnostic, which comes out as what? 0.972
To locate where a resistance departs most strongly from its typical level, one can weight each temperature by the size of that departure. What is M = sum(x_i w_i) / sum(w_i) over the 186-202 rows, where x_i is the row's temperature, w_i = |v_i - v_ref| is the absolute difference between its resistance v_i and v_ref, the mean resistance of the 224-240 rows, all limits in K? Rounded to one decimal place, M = 196.1 K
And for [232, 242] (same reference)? 237.4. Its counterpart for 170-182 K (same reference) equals 176.5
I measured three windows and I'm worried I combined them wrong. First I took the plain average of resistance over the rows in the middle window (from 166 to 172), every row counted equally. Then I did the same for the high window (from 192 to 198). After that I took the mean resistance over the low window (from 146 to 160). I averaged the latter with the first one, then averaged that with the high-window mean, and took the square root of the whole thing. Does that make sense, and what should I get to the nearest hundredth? 8.62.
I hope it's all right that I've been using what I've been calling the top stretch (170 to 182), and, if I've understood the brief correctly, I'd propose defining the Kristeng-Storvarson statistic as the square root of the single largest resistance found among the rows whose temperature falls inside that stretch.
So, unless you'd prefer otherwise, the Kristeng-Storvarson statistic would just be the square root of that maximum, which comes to 8.57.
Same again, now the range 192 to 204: 8.75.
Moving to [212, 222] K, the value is 8.77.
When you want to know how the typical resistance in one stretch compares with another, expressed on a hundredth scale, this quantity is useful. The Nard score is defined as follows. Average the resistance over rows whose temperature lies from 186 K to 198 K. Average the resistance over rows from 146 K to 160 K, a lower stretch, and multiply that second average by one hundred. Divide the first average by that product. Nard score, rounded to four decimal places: 0.0095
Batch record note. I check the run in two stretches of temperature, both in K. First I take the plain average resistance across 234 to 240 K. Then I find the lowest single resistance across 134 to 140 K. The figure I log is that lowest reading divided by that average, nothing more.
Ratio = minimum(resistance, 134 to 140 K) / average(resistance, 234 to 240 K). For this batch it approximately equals 0.937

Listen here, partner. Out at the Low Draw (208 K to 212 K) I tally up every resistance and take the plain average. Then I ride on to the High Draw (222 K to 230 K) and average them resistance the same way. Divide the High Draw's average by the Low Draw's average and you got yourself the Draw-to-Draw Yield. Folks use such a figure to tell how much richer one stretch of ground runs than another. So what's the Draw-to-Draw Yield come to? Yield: 1.019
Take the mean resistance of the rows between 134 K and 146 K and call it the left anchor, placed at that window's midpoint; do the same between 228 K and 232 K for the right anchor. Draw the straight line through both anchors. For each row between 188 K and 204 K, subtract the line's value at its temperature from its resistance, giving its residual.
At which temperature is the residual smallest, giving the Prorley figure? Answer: 203 K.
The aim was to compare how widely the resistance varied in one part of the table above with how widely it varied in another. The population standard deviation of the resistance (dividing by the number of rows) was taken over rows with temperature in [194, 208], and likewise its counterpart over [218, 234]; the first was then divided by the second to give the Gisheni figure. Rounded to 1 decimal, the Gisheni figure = 0.8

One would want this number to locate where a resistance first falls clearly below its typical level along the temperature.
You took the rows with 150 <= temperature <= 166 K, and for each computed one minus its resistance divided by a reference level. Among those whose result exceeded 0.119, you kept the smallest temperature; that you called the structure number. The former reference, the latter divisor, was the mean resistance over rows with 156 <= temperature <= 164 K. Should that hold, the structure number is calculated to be 151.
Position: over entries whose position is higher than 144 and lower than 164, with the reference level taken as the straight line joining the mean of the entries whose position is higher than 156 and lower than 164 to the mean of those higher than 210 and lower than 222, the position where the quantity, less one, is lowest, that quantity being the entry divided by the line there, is 151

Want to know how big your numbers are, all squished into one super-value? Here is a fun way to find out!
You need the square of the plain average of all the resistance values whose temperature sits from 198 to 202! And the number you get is 5278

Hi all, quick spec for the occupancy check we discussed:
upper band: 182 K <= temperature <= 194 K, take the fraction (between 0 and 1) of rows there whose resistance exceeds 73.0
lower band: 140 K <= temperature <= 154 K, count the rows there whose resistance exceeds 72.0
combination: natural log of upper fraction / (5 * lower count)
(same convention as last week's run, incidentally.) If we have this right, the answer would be -3.1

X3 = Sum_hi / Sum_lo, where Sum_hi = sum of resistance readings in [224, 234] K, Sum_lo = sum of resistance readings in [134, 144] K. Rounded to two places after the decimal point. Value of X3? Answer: 1.06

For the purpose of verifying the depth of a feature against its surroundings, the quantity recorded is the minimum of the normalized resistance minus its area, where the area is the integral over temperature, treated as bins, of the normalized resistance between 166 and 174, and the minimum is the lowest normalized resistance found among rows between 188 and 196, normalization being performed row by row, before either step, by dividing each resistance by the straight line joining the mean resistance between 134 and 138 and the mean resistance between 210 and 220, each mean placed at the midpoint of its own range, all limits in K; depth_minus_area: -7.03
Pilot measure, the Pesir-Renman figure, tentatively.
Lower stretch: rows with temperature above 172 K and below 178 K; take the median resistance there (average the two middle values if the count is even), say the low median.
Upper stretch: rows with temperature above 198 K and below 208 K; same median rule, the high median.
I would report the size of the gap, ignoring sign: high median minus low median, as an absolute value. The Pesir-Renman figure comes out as 3.1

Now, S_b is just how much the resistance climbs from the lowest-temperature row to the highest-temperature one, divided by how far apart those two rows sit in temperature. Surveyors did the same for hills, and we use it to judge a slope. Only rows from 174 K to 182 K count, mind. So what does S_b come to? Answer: 0.6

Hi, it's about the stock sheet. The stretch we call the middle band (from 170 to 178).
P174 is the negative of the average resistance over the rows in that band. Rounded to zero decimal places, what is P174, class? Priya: -71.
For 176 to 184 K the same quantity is -73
